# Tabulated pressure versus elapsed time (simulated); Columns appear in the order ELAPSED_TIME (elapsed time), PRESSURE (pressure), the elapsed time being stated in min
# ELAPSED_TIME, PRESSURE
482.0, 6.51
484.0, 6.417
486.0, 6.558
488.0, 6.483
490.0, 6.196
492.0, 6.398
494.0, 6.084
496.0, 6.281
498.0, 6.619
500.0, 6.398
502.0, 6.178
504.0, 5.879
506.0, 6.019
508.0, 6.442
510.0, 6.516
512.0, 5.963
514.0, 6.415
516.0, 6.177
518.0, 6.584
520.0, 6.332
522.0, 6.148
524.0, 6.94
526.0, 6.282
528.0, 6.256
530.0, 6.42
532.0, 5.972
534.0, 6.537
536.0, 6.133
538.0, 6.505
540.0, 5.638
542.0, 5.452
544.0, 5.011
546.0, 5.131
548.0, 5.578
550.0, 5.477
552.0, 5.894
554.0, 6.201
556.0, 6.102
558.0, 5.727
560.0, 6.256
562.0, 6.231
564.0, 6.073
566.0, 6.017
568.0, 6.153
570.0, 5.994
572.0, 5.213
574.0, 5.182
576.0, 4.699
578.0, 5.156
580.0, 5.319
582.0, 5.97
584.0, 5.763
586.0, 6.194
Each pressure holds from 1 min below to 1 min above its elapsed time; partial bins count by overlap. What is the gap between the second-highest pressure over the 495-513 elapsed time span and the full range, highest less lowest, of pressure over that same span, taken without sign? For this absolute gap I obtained 5.8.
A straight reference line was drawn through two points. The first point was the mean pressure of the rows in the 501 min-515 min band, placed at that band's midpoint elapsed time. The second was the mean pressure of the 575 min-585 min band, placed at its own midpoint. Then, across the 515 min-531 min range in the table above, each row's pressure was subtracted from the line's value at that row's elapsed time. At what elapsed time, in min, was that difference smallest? 524.0 min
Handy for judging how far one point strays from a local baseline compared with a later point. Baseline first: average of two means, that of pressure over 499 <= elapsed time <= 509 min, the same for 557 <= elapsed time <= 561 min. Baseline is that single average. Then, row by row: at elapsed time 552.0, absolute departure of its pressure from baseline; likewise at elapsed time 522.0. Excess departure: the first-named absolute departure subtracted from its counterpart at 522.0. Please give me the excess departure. -0.13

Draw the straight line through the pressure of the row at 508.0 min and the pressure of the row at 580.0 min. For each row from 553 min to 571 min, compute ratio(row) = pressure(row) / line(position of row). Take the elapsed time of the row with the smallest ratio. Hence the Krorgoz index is 558.0 min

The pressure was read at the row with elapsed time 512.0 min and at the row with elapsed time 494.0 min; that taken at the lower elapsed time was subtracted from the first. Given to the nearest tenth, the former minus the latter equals -0.1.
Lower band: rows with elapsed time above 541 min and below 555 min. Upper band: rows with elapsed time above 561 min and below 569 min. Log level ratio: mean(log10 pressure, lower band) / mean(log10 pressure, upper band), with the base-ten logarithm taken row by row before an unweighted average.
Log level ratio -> 0.94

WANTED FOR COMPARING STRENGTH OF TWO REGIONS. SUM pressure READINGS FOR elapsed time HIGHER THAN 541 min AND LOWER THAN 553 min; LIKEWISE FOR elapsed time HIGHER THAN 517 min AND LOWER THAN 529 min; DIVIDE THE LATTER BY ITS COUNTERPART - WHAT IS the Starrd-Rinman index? 1.18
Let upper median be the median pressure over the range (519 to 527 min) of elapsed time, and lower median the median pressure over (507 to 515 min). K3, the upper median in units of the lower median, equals 0.981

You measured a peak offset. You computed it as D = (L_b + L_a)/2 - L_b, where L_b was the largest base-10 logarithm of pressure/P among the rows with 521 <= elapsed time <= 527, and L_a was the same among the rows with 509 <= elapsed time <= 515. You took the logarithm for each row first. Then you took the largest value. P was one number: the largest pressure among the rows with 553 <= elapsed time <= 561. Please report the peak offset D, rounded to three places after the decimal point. -0.014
